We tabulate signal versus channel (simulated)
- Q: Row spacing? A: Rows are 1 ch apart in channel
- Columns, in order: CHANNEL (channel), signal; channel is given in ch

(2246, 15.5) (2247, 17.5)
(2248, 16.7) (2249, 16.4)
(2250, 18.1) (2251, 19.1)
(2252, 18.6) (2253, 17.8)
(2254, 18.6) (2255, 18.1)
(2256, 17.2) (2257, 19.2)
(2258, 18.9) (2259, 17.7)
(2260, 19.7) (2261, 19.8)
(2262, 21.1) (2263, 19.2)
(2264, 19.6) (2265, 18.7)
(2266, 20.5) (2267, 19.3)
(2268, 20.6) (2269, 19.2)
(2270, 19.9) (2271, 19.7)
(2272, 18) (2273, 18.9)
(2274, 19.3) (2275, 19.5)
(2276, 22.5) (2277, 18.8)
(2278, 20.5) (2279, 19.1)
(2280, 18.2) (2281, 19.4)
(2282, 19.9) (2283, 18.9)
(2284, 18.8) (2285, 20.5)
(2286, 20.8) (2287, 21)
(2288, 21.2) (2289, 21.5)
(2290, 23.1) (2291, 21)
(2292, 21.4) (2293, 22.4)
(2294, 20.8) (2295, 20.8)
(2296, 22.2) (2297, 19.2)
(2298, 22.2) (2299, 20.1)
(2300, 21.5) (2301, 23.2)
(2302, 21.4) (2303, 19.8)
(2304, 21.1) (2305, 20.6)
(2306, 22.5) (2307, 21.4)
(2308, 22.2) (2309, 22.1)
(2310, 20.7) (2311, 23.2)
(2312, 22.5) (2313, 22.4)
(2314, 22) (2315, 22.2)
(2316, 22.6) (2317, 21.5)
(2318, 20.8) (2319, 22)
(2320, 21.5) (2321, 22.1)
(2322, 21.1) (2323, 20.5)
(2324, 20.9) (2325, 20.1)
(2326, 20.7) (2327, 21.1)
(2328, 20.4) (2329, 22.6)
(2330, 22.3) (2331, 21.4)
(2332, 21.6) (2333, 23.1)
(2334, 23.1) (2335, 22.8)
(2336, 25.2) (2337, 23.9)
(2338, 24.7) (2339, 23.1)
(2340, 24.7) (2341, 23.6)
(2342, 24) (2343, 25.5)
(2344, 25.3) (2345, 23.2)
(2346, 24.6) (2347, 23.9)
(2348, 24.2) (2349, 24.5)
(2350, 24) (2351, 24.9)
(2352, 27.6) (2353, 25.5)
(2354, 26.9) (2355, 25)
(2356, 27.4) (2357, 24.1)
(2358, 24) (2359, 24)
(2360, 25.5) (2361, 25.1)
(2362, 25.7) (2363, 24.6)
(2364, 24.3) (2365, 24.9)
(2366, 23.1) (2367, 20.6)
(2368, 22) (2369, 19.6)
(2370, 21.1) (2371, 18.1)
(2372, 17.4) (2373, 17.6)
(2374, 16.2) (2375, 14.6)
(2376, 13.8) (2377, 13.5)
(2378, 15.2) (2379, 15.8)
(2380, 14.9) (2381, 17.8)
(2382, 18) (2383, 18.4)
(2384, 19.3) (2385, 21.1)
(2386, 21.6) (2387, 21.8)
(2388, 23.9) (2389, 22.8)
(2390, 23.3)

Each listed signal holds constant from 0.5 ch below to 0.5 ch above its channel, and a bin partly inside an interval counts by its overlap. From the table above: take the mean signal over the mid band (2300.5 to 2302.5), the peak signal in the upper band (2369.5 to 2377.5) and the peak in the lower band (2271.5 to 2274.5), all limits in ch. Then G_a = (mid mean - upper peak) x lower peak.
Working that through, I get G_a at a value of 23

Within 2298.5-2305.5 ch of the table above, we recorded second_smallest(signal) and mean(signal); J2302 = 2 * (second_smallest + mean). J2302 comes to 82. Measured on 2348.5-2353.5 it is 100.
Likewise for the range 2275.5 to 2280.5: 77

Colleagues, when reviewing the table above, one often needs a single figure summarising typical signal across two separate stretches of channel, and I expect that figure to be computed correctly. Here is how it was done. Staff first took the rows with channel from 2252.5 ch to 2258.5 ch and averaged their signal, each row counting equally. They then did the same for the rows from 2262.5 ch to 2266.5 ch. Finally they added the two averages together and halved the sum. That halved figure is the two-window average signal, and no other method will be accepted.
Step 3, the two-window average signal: 18.9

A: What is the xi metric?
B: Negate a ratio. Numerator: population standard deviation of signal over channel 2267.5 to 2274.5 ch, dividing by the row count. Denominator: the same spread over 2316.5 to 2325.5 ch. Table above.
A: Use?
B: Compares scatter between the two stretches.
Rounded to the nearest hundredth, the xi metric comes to -1.20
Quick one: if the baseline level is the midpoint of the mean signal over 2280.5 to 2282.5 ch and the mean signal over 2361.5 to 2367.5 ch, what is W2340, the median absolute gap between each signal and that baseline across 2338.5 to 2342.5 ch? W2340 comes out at 2.0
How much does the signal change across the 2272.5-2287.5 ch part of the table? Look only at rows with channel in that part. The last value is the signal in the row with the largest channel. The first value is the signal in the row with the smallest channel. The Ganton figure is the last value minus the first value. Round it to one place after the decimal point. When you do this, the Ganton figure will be 2.1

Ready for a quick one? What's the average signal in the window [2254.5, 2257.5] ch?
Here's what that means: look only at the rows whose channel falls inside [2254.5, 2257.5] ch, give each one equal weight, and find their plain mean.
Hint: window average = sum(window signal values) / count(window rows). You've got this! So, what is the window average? 18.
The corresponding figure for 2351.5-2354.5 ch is 27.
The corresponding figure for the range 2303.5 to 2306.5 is 21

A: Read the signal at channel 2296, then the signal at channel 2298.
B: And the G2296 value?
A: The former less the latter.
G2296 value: 0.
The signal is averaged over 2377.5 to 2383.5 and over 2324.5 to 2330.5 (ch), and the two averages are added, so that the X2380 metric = 37.9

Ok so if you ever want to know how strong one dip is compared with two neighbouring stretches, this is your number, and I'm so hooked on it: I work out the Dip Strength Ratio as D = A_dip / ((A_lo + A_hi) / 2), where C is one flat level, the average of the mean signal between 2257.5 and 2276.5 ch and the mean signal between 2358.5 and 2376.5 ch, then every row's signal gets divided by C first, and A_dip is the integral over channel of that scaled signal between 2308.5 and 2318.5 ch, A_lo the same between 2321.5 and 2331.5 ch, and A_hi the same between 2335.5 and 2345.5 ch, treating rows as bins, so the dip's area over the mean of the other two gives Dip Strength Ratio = 0.97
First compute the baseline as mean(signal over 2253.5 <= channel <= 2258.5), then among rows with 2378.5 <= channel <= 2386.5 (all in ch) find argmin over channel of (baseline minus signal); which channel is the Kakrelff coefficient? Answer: 2386 ch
